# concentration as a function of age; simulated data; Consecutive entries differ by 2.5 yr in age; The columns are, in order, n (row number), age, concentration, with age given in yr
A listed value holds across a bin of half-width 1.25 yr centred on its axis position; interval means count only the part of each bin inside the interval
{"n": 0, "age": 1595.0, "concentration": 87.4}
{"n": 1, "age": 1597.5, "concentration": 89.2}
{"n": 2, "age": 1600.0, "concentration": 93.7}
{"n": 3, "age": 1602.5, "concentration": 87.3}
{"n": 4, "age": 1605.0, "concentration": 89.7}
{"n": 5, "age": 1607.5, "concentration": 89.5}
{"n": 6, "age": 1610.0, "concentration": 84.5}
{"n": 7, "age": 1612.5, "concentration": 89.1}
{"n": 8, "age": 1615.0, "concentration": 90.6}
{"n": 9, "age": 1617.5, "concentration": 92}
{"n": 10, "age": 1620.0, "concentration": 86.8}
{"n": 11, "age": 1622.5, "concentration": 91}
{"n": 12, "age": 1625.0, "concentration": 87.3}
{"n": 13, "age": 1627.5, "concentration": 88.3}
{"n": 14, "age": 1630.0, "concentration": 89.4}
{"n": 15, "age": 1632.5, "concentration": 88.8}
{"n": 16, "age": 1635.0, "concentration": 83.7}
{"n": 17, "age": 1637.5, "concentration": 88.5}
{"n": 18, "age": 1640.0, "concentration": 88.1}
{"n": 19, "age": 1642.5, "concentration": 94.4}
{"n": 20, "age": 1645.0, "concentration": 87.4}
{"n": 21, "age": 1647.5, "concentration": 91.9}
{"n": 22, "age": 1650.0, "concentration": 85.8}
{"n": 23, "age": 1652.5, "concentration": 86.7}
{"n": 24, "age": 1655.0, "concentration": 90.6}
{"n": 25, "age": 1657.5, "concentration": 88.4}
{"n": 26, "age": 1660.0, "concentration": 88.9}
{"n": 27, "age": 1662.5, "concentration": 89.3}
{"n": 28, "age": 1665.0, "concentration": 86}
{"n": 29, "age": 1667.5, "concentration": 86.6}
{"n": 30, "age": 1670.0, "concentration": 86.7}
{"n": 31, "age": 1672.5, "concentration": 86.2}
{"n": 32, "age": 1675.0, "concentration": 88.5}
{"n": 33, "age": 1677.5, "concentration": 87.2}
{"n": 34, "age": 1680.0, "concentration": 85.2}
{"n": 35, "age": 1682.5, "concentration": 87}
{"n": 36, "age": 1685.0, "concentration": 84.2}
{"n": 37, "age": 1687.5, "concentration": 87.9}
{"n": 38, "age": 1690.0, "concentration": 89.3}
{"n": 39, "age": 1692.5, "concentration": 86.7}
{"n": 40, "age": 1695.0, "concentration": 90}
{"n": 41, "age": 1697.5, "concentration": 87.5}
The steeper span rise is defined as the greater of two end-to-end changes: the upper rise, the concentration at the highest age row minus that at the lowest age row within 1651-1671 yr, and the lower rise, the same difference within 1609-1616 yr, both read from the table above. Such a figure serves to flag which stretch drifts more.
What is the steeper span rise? 6.1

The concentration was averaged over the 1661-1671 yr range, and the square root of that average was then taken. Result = 9.34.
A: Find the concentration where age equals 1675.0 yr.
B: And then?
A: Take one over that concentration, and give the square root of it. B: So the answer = 0.106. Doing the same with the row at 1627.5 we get 0.106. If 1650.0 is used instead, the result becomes 0.108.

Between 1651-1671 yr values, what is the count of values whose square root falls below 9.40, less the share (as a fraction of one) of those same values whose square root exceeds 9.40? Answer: 3.5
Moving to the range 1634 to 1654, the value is 4.6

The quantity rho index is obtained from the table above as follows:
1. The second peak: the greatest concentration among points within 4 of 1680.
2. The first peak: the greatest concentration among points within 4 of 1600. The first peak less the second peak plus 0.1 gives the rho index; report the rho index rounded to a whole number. 7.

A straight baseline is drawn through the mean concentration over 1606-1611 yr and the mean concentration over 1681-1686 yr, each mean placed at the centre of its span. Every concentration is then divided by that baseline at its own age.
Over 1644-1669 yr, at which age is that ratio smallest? 1650.0 yr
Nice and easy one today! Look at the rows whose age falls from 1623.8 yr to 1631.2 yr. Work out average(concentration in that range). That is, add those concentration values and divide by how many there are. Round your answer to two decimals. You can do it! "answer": 88.33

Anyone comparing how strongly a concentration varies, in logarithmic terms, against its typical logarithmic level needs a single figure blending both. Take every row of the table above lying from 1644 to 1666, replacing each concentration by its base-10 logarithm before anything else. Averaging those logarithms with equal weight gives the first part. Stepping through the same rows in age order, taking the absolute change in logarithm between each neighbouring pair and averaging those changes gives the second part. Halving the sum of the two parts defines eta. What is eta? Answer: 0.980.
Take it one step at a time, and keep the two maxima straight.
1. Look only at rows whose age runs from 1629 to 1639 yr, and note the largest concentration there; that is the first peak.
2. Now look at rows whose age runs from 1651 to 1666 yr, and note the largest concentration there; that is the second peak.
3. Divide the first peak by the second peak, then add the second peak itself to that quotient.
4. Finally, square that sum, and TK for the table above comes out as 8388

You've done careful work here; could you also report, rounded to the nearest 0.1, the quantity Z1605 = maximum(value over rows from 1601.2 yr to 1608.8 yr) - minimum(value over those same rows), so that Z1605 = 2.4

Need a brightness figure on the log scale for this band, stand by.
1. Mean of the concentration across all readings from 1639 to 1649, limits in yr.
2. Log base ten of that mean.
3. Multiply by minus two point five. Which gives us -4.89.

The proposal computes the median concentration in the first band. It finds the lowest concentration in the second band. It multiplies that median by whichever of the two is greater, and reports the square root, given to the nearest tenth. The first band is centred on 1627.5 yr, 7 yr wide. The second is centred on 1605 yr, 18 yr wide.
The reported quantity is 88.3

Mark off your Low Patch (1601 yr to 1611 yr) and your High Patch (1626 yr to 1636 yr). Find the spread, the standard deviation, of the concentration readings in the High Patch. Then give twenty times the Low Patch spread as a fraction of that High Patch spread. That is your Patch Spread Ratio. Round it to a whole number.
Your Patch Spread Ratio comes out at 19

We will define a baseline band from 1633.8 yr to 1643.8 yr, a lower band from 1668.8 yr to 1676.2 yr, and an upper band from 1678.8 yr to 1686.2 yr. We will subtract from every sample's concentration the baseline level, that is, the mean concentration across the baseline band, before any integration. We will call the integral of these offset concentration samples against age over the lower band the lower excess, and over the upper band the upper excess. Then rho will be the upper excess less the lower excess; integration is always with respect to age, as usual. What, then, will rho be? -12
